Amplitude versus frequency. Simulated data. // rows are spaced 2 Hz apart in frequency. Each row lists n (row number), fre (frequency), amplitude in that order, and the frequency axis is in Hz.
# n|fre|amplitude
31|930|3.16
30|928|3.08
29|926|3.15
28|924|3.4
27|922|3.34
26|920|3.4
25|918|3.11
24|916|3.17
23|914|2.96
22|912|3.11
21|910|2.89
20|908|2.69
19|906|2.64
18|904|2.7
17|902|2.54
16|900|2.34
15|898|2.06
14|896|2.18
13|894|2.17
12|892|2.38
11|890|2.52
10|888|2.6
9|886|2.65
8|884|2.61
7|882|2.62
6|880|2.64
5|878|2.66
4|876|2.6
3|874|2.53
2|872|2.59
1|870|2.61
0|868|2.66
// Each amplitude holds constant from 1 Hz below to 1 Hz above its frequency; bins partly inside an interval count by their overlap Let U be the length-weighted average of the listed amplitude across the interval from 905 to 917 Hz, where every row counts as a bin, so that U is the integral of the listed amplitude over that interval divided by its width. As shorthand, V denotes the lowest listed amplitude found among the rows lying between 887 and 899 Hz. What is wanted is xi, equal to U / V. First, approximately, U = 2.9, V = 2.06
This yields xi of 1.41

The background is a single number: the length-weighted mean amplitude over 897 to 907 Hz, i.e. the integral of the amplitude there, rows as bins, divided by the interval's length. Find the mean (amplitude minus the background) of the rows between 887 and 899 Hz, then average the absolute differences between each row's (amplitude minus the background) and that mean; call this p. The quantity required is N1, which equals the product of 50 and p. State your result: 9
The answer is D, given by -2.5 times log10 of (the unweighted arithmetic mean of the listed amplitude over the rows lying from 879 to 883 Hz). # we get -1.05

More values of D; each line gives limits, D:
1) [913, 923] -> -1.26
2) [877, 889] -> -1.05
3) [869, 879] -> -1.04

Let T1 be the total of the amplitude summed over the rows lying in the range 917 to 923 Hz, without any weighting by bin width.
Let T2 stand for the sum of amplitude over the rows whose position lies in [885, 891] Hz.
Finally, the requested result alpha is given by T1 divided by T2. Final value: 1.27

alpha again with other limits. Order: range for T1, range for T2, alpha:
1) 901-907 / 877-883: 0.99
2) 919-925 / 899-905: 1.34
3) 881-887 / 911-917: 0.85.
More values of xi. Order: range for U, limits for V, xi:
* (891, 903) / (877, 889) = 0.88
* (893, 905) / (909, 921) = 0.81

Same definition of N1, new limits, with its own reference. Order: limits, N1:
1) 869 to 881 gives 2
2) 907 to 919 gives 7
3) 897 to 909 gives 10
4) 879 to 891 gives 2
